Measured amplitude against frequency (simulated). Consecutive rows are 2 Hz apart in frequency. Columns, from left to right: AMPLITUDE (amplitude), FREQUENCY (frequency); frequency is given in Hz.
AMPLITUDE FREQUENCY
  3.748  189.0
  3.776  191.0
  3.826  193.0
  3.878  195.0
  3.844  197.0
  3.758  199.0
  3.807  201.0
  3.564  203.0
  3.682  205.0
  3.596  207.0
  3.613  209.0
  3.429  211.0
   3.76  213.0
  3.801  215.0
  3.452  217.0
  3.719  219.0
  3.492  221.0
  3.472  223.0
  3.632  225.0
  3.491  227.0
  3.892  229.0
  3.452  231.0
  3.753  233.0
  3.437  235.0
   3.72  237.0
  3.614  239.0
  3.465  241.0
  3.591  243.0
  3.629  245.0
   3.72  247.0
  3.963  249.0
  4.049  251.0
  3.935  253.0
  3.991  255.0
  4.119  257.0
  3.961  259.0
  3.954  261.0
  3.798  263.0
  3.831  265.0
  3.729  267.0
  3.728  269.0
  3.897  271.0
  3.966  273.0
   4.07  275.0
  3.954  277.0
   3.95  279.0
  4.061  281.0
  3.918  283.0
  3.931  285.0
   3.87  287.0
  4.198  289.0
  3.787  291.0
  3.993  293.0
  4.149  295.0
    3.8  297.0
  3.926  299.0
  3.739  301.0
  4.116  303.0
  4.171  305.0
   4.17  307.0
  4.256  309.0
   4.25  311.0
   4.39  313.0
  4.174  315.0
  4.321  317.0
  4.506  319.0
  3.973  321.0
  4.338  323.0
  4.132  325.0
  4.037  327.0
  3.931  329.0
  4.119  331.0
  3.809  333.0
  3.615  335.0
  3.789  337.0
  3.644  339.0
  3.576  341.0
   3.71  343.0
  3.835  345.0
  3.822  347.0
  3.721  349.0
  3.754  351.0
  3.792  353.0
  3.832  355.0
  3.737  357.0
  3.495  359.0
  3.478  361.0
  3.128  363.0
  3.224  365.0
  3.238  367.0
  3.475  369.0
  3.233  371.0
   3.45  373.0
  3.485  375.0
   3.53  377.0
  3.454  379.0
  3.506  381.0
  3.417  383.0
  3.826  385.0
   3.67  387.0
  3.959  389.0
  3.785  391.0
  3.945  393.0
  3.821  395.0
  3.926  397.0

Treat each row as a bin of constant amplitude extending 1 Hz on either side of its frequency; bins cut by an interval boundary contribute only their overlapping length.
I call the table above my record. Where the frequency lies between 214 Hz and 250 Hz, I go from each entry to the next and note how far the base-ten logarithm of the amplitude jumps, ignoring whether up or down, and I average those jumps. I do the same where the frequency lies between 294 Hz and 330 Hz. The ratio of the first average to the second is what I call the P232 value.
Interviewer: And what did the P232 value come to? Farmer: 1.31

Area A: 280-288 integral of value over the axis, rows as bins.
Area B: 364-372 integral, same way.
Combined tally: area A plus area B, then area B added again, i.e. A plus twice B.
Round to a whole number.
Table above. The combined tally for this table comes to 84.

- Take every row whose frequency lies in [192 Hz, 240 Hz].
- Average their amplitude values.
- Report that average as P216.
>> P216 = 3.65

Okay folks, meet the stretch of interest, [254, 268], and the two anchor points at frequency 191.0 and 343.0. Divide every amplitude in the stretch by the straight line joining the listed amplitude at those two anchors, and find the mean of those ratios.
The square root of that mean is 1.02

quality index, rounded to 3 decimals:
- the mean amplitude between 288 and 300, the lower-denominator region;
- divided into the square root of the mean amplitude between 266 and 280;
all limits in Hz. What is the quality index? 0.497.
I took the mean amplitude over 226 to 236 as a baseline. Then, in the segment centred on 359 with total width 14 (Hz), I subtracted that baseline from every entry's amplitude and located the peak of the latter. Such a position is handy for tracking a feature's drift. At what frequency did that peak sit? 355.0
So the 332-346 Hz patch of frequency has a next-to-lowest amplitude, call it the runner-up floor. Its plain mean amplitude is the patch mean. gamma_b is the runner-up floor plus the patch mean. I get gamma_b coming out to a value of 7.3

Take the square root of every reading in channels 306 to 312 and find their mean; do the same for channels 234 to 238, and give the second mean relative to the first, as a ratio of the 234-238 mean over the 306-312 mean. 0.92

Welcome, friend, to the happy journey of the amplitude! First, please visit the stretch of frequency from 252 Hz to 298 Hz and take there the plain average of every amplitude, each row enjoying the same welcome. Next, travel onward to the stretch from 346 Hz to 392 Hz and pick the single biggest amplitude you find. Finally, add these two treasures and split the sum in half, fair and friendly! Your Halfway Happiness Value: 3.95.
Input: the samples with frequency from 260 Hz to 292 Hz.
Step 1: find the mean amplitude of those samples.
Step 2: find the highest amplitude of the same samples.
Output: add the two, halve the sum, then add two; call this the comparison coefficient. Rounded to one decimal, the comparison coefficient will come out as 6.1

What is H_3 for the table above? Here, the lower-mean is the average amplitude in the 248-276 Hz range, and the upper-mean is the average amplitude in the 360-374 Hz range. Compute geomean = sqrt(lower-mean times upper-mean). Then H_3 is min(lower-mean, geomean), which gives 3.61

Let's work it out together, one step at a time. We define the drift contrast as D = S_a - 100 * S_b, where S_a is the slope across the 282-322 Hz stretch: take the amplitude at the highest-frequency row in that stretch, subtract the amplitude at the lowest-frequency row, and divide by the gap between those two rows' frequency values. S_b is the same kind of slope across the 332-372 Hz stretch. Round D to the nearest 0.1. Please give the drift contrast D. 1.5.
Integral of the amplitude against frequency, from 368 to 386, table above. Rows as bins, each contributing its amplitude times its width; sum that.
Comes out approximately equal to 63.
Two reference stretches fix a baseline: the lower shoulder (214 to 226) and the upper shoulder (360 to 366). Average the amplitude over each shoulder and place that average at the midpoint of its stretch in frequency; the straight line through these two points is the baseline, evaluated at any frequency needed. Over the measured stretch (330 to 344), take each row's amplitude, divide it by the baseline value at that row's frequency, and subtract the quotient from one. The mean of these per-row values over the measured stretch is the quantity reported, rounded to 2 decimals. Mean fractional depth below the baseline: -0.13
